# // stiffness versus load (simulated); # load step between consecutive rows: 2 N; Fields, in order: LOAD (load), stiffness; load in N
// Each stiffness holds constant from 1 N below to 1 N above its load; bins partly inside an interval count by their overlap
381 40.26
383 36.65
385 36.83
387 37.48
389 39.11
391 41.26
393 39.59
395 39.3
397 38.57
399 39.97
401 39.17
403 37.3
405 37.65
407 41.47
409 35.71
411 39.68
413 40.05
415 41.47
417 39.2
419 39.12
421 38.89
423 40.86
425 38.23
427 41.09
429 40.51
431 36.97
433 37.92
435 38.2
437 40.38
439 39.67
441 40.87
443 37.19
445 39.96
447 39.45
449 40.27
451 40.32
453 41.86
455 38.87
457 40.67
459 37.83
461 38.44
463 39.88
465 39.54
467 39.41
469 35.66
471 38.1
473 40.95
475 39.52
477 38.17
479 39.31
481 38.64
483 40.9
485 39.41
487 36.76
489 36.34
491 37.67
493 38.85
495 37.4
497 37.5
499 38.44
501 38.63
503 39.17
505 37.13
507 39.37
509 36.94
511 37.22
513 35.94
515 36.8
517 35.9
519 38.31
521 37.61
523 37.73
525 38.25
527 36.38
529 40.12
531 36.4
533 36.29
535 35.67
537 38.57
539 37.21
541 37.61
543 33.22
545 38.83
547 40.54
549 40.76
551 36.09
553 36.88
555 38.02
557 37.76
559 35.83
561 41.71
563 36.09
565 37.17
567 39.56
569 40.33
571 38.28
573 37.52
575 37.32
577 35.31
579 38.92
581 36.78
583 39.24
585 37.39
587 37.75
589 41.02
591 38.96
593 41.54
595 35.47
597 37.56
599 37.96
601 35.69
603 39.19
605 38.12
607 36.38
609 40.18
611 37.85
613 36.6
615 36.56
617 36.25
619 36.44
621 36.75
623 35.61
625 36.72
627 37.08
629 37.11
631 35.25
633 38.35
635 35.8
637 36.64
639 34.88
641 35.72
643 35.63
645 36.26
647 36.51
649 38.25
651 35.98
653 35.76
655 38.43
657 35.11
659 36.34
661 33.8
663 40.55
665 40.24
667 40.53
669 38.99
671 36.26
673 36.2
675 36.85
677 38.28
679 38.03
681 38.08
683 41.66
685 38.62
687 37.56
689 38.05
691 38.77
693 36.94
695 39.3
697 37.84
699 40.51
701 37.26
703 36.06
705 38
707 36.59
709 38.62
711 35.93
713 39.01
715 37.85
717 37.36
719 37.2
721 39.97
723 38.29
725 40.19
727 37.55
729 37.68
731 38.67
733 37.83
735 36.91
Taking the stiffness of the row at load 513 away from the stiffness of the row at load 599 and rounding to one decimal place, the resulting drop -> 2.0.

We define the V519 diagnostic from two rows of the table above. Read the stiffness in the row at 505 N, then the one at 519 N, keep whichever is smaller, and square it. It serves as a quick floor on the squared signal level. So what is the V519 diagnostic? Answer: 1379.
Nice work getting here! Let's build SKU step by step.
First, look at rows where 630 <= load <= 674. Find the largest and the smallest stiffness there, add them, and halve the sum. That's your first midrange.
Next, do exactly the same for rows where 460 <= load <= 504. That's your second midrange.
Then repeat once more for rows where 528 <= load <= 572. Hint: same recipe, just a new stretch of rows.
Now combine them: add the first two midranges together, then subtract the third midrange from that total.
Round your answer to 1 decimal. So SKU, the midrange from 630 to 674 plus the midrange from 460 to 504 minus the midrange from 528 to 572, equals 38.0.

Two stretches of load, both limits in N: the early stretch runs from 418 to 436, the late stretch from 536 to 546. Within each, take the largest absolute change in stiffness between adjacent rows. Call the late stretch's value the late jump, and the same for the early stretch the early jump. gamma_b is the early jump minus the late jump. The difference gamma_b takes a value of -2.1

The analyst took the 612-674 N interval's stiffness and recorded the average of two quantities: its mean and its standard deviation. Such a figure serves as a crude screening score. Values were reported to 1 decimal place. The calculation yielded 19.2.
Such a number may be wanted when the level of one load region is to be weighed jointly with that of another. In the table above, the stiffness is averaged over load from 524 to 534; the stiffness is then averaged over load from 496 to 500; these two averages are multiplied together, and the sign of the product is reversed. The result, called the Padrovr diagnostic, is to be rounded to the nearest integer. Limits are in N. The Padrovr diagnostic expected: -1423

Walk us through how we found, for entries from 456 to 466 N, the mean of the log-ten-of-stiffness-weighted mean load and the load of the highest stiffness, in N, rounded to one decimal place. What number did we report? 459.0 N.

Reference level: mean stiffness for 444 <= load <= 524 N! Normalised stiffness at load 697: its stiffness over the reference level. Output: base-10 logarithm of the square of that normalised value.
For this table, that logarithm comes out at -0.016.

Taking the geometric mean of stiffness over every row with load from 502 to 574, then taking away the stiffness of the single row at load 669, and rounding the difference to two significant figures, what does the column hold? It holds -1.3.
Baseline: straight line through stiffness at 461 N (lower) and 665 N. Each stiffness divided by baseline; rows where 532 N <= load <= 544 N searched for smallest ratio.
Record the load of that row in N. 543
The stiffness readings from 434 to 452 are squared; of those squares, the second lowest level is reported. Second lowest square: 1459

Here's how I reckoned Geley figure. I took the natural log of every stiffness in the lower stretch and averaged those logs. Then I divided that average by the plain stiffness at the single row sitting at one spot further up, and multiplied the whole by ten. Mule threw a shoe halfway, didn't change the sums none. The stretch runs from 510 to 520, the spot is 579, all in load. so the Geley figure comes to 0.93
